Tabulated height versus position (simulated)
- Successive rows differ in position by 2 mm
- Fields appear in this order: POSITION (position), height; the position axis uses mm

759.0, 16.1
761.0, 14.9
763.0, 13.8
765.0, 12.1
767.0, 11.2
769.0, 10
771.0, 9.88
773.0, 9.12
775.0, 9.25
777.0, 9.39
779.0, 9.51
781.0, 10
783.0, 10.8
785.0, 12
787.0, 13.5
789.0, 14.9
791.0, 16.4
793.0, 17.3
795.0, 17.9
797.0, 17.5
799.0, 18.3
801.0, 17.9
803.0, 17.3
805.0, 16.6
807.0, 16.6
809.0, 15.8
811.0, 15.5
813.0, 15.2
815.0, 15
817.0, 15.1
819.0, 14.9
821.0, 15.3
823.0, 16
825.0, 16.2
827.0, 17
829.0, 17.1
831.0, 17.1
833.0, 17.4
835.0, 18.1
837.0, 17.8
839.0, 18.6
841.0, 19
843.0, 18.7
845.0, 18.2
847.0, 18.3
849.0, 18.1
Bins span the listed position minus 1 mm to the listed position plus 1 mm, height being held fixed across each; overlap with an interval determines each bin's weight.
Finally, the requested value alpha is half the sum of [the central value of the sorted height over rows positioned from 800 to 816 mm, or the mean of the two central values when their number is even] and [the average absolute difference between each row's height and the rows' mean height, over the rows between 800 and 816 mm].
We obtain 8.5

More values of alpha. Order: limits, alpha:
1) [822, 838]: 8.8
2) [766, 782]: 5.1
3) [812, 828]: 7.9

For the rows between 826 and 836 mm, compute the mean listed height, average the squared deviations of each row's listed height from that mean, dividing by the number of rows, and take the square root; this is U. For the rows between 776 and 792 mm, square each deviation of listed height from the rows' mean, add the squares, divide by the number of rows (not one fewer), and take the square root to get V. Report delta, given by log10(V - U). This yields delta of 0.3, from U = 0.4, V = 2.5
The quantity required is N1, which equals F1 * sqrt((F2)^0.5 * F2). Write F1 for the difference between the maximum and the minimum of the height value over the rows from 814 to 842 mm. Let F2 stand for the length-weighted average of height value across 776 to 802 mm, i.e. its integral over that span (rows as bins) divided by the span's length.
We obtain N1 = 30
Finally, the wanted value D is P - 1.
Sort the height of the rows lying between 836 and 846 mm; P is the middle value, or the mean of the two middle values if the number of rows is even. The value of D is 17.6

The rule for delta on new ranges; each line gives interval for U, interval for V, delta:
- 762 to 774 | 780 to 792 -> -0.2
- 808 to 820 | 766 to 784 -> -0.5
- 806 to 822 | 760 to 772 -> 0.1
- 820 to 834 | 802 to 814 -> -1.7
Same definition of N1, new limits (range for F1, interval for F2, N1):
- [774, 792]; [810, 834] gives 57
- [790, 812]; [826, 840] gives 24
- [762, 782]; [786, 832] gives 38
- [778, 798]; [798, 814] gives 69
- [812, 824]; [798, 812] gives 9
